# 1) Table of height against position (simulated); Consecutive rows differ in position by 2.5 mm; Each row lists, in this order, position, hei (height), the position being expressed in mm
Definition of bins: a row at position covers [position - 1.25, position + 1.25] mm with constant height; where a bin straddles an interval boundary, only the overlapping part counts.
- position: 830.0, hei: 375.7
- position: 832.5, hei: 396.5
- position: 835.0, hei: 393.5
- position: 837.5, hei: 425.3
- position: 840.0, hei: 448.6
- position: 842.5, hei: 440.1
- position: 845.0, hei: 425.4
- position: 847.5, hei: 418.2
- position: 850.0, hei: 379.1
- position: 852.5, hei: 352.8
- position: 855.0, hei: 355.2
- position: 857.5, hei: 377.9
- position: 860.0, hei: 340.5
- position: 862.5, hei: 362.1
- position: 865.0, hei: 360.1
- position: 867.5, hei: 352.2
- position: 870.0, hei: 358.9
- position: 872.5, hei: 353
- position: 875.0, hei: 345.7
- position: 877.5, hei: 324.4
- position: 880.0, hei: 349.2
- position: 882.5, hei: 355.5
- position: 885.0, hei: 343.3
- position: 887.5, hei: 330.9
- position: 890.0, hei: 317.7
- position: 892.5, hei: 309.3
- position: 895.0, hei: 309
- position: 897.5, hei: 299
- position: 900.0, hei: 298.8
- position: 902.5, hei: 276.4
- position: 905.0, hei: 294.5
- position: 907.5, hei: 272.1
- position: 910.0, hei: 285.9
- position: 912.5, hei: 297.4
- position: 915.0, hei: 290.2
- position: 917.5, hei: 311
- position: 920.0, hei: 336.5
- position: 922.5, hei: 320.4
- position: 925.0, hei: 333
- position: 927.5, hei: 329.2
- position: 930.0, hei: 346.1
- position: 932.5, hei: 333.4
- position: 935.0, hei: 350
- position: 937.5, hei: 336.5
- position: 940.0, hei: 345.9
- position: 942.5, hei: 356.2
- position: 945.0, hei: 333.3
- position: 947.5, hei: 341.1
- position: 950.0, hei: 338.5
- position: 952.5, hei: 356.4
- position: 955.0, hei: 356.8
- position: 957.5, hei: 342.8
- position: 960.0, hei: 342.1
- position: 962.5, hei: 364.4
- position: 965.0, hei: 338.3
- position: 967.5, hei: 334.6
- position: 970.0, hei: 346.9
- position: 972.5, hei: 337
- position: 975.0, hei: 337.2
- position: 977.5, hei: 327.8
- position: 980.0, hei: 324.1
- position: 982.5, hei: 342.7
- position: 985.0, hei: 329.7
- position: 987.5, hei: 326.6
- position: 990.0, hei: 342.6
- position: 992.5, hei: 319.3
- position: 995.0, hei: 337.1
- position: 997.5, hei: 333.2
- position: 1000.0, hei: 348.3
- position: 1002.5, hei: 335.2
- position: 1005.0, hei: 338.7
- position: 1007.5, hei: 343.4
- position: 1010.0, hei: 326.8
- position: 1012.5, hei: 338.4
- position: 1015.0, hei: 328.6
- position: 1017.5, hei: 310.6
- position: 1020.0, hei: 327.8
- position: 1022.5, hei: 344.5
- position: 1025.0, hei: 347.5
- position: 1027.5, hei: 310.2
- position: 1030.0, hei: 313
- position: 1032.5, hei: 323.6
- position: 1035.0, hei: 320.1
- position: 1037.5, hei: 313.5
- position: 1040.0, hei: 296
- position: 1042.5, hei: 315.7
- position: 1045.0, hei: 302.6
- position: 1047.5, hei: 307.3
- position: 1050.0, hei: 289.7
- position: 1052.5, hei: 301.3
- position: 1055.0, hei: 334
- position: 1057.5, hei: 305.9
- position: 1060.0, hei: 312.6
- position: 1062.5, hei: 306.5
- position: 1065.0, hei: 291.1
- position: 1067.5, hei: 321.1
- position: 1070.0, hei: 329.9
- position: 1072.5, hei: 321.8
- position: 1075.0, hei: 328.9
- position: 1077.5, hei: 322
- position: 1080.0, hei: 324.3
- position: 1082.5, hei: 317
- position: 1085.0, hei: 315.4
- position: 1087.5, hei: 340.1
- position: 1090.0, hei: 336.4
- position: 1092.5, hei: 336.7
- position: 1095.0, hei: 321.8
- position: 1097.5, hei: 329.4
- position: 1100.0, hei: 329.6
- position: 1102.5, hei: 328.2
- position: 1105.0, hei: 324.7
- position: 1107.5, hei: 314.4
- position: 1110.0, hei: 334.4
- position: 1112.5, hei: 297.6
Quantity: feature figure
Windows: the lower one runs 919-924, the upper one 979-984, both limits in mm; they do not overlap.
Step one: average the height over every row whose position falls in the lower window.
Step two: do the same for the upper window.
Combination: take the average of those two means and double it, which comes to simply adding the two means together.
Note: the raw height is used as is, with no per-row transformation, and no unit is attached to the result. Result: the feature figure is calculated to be 662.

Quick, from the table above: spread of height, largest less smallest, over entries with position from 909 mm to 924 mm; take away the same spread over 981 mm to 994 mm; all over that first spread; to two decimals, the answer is 0.54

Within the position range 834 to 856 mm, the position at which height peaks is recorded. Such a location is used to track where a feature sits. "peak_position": 840.0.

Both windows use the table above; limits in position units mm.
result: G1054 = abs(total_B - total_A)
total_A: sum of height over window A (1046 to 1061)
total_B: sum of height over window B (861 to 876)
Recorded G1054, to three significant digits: 281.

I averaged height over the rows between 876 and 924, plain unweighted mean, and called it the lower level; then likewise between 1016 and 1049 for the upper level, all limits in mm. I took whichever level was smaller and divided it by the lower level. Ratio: 1.00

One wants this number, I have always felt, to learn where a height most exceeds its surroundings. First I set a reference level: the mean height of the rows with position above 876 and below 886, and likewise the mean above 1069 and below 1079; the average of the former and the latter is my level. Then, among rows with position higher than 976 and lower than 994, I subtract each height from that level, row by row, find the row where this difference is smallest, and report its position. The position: 982.5 mm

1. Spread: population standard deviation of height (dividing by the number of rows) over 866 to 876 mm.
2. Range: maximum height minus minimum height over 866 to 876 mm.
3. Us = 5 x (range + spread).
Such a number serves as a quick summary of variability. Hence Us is 89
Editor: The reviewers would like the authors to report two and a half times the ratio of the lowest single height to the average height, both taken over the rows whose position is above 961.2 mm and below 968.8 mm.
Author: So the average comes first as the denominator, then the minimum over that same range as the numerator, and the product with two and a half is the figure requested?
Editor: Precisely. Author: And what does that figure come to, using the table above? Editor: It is 2.42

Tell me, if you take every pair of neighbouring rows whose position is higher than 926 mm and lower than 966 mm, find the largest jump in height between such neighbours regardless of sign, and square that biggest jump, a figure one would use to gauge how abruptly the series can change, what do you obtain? 681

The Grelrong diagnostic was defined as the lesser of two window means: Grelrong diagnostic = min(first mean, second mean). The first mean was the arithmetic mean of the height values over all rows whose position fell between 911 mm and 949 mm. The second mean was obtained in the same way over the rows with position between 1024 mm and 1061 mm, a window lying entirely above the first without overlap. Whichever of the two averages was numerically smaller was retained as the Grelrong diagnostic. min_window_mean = 313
